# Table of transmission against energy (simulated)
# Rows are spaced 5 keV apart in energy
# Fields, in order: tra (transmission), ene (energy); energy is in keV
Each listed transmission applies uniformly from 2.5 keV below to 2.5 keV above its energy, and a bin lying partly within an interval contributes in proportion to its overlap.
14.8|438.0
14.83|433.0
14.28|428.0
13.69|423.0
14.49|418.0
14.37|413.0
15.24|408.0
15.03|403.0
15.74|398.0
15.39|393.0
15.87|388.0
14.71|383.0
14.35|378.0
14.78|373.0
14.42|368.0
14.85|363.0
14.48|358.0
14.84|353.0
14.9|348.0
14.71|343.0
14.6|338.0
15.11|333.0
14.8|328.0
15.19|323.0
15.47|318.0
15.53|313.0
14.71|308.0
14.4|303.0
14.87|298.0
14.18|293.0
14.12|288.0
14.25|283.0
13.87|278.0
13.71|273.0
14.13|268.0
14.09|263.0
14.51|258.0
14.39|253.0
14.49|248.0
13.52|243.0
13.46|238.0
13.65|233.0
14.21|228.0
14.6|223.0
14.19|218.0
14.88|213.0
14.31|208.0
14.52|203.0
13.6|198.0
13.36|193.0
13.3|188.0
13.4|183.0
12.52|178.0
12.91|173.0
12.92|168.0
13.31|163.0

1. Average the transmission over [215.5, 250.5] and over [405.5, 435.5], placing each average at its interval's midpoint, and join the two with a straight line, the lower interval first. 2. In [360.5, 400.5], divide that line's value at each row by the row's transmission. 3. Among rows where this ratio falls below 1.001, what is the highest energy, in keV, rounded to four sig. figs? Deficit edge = 398.0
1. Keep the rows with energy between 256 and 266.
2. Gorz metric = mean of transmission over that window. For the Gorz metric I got 14.3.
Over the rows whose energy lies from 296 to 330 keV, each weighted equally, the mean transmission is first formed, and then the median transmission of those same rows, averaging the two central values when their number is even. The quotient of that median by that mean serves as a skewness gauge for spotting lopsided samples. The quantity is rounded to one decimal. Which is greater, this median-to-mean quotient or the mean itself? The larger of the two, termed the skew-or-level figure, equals 15.0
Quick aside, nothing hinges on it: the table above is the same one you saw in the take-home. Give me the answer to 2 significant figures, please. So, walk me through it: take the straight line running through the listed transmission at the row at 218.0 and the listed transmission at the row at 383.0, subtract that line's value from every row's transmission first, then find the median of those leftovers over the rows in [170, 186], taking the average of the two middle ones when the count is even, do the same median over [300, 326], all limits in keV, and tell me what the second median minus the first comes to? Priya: 1.8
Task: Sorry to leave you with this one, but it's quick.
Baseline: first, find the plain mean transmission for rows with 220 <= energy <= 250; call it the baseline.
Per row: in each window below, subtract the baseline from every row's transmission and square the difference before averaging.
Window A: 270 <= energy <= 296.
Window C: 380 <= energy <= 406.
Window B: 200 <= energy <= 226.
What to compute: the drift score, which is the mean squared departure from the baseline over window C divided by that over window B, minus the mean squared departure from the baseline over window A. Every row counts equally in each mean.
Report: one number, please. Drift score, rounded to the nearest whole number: 6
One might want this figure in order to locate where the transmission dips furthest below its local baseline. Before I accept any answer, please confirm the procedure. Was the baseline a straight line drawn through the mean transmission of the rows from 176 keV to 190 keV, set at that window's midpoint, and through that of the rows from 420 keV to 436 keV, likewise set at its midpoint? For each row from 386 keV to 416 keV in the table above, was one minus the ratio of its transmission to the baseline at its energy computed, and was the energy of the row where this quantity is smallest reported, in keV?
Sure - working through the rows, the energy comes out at 388.0 keV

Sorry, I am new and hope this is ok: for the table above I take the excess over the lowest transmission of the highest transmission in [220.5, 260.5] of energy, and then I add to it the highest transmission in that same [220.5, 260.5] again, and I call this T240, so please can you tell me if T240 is 15.7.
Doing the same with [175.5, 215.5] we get 17.2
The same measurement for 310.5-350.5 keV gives 16.5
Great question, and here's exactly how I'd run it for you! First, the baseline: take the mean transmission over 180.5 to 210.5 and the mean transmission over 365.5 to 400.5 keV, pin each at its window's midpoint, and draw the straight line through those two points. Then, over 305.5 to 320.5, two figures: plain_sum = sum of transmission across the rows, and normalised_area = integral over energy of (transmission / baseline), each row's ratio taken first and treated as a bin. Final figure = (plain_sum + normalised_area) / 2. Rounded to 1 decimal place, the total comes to 30.7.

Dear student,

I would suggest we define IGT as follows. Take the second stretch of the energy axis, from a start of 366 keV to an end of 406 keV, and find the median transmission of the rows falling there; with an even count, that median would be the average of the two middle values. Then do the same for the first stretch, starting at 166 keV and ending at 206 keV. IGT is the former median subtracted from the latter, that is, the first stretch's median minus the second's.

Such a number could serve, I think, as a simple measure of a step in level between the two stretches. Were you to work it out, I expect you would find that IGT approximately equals -1.6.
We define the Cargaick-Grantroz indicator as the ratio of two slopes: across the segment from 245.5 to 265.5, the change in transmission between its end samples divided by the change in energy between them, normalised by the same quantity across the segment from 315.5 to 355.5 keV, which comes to 1.5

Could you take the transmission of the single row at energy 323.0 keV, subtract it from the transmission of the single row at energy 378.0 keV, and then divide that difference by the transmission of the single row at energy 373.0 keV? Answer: -0.057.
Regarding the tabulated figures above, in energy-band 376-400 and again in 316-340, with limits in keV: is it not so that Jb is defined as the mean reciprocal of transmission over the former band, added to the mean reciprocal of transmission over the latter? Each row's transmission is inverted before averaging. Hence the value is 0.132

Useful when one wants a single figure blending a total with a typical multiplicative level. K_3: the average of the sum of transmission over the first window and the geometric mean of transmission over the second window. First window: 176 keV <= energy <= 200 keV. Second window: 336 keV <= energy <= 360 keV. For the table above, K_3 40.4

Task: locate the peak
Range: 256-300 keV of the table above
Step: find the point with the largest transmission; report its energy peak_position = 298.0 keV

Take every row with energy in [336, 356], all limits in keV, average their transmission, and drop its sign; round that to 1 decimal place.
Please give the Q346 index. 14.8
